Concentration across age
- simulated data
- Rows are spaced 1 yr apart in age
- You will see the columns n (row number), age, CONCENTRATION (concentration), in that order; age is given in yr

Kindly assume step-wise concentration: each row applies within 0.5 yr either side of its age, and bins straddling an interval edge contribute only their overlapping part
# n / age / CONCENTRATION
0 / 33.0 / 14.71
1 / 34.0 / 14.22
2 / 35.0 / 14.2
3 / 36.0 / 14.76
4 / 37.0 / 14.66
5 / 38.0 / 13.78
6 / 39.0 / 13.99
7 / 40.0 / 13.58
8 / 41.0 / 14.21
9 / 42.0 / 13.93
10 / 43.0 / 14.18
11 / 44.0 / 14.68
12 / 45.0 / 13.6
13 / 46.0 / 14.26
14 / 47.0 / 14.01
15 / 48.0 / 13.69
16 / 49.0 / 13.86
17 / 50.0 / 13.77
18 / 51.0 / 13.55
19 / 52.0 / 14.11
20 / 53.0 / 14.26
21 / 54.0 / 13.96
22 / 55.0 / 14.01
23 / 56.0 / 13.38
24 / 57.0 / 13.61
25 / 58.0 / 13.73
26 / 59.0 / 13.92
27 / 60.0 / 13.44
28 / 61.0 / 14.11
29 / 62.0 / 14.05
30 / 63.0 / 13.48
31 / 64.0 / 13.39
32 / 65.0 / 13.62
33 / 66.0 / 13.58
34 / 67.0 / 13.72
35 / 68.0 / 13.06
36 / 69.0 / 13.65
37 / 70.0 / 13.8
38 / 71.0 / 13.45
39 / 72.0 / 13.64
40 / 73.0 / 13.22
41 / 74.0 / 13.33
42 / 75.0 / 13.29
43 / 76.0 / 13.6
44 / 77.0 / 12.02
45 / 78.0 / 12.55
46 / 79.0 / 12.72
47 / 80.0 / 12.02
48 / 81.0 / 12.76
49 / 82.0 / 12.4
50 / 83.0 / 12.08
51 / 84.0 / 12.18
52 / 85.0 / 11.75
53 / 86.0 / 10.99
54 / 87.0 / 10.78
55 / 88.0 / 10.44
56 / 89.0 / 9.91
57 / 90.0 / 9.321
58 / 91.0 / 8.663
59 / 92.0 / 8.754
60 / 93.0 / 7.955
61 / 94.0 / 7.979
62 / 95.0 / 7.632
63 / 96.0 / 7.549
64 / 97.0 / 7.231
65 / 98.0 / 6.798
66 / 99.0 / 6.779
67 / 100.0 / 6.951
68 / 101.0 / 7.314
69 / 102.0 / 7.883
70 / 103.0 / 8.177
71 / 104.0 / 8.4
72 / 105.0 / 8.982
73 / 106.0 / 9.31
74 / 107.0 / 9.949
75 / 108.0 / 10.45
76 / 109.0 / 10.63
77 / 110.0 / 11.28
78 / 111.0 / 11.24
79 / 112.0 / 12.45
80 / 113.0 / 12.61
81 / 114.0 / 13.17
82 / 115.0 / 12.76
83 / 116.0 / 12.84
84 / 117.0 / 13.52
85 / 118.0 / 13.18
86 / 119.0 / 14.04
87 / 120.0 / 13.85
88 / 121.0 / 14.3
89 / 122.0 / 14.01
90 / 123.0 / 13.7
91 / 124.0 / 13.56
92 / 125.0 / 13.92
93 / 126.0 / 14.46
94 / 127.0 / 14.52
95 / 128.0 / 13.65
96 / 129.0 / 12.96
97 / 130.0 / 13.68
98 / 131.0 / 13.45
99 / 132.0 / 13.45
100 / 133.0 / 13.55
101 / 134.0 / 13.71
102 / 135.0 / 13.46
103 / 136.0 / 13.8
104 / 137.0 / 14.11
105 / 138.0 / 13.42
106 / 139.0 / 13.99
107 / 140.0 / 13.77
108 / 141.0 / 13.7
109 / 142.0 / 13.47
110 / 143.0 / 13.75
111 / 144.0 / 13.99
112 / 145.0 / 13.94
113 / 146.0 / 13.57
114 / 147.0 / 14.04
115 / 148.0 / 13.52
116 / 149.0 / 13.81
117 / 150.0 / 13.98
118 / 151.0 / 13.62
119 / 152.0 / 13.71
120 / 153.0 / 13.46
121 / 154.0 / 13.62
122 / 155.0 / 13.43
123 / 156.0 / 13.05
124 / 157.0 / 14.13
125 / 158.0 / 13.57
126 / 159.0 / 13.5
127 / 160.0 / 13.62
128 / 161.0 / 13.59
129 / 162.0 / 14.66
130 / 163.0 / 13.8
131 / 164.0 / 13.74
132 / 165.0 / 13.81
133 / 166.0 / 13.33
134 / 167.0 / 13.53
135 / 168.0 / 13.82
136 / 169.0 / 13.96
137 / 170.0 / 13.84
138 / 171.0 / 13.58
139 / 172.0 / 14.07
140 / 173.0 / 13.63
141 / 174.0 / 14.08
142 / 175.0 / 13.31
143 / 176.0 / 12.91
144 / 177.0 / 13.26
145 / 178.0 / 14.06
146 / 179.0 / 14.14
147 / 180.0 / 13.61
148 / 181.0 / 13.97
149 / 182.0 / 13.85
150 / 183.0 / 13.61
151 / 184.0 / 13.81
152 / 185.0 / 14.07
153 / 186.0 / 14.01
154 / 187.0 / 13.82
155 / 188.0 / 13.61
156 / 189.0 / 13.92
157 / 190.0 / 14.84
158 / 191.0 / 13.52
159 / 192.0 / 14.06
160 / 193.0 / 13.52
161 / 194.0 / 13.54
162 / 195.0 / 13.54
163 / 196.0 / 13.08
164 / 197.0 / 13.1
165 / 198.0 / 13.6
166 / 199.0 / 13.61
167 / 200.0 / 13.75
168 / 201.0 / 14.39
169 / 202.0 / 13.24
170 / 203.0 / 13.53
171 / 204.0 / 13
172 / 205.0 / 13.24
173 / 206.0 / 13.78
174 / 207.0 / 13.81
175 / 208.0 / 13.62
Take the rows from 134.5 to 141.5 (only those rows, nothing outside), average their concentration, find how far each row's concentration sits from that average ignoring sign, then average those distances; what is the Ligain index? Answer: 0.19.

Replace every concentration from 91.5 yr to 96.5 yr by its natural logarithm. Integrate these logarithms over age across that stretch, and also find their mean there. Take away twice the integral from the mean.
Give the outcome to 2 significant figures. -19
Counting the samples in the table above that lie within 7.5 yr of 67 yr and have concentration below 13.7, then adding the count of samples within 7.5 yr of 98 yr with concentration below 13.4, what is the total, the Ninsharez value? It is 26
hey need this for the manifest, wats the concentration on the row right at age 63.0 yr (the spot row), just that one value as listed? 13.48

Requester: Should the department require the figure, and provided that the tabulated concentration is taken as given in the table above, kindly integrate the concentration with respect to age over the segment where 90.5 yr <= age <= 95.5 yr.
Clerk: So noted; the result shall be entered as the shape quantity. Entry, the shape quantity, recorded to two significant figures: 41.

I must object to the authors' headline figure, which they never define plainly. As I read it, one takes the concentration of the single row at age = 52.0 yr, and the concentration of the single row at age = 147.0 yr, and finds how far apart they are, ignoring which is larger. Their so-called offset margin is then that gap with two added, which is 2.1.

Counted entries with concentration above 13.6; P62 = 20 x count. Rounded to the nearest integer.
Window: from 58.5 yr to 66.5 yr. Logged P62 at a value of 80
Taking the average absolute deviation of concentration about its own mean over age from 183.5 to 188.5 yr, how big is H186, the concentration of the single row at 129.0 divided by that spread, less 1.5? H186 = 91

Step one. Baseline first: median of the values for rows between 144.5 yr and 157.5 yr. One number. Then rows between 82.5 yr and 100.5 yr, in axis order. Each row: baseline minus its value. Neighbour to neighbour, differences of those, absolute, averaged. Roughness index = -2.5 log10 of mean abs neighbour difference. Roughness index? 1.15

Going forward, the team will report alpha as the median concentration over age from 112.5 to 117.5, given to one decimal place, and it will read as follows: 12.8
